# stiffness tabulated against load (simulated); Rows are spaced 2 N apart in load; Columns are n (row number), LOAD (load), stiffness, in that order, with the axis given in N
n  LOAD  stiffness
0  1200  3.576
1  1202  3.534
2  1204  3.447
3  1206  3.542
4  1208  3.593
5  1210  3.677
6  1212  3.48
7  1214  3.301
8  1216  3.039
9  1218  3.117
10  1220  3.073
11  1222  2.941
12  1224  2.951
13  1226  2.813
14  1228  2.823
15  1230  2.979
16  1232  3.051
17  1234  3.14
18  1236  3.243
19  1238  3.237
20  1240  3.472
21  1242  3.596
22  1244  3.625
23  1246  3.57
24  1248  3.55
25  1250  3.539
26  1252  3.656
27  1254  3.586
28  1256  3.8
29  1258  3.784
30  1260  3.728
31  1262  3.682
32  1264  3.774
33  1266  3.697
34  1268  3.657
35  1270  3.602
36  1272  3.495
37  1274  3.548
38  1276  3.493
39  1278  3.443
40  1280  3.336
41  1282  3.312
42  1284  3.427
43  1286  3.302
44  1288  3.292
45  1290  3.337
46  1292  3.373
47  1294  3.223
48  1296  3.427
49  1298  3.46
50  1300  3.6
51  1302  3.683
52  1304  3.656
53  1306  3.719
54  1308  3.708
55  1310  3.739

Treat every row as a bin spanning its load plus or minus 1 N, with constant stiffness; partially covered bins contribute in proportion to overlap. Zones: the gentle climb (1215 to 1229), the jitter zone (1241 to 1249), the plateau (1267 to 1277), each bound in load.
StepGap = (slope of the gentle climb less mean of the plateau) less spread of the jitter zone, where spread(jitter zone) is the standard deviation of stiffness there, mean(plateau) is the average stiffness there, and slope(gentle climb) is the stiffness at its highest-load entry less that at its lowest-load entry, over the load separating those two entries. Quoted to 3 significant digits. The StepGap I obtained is -3.61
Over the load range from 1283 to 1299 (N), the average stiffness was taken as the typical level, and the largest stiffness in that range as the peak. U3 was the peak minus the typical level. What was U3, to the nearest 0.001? 0.105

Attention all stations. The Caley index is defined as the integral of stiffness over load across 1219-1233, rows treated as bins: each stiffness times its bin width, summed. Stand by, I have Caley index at 41.3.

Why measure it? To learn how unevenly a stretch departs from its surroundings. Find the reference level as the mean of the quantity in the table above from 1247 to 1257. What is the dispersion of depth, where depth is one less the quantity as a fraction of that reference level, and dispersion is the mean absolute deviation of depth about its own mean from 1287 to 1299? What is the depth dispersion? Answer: 0.019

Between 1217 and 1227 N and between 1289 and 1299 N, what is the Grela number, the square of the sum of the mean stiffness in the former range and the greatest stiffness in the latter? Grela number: 41.5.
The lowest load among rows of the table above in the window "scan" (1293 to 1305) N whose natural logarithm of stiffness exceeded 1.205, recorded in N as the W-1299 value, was 1296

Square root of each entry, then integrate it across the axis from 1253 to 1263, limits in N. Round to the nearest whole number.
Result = 19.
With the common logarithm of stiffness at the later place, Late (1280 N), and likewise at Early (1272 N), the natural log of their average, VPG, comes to -0.629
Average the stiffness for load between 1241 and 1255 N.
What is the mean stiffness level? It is 3.59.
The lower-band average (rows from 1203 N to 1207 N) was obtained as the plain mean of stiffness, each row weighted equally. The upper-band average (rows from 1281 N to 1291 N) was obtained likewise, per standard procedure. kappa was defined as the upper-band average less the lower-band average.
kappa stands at -0.2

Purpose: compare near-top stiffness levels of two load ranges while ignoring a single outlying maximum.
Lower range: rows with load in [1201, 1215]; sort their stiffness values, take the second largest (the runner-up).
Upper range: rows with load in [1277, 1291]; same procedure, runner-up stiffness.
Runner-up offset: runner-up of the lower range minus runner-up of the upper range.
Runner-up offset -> 0.2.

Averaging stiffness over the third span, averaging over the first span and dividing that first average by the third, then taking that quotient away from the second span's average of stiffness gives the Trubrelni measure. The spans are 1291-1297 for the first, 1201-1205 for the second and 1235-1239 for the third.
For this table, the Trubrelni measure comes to 2.46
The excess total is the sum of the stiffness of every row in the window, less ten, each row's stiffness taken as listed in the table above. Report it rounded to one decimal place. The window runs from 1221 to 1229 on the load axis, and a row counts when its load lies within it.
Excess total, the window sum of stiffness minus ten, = 1.5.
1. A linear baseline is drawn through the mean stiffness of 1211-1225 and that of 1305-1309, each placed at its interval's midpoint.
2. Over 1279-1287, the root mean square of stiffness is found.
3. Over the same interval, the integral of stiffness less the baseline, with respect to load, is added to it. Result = 2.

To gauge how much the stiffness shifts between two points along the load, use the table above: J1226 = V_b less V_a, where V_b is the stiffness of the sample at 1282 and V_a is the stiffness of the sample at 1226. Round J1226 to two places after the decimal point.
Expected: 0.50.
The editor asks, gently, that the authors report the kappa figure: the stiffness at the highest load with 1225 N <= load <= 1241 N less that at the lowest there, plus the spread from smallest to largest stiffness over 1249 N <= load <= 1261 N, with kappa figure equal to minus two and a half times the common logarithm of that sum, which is 0.1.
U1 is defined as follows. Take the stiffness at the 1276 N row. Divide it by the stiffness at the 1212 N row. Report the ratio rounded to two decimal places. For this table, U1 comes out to 1.00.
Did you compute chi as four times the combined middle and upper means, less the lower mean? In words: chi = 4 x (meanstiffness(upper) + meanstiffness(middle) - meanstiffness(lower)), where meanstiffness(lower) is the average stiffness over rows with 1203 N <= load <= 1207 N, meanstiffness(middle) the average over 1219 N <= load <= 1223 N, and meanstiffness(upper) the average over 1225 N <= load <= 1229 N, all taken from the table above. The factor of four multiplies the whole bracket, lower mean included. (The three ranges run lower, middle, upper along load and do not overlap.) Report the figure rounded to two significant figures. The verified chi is 9.3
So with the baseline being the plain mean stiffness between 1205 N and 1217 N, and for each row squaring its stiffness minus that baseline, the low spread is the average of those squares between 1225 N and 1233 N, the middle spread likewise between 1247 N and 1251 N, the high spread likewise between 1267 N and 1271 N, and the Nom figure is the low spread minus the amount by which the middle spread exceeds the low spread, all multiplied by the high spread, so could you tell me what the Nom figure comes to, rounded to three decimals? 0.021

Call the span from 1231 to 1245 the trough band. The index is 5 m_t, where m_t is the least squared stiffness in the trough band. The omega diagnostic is 47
